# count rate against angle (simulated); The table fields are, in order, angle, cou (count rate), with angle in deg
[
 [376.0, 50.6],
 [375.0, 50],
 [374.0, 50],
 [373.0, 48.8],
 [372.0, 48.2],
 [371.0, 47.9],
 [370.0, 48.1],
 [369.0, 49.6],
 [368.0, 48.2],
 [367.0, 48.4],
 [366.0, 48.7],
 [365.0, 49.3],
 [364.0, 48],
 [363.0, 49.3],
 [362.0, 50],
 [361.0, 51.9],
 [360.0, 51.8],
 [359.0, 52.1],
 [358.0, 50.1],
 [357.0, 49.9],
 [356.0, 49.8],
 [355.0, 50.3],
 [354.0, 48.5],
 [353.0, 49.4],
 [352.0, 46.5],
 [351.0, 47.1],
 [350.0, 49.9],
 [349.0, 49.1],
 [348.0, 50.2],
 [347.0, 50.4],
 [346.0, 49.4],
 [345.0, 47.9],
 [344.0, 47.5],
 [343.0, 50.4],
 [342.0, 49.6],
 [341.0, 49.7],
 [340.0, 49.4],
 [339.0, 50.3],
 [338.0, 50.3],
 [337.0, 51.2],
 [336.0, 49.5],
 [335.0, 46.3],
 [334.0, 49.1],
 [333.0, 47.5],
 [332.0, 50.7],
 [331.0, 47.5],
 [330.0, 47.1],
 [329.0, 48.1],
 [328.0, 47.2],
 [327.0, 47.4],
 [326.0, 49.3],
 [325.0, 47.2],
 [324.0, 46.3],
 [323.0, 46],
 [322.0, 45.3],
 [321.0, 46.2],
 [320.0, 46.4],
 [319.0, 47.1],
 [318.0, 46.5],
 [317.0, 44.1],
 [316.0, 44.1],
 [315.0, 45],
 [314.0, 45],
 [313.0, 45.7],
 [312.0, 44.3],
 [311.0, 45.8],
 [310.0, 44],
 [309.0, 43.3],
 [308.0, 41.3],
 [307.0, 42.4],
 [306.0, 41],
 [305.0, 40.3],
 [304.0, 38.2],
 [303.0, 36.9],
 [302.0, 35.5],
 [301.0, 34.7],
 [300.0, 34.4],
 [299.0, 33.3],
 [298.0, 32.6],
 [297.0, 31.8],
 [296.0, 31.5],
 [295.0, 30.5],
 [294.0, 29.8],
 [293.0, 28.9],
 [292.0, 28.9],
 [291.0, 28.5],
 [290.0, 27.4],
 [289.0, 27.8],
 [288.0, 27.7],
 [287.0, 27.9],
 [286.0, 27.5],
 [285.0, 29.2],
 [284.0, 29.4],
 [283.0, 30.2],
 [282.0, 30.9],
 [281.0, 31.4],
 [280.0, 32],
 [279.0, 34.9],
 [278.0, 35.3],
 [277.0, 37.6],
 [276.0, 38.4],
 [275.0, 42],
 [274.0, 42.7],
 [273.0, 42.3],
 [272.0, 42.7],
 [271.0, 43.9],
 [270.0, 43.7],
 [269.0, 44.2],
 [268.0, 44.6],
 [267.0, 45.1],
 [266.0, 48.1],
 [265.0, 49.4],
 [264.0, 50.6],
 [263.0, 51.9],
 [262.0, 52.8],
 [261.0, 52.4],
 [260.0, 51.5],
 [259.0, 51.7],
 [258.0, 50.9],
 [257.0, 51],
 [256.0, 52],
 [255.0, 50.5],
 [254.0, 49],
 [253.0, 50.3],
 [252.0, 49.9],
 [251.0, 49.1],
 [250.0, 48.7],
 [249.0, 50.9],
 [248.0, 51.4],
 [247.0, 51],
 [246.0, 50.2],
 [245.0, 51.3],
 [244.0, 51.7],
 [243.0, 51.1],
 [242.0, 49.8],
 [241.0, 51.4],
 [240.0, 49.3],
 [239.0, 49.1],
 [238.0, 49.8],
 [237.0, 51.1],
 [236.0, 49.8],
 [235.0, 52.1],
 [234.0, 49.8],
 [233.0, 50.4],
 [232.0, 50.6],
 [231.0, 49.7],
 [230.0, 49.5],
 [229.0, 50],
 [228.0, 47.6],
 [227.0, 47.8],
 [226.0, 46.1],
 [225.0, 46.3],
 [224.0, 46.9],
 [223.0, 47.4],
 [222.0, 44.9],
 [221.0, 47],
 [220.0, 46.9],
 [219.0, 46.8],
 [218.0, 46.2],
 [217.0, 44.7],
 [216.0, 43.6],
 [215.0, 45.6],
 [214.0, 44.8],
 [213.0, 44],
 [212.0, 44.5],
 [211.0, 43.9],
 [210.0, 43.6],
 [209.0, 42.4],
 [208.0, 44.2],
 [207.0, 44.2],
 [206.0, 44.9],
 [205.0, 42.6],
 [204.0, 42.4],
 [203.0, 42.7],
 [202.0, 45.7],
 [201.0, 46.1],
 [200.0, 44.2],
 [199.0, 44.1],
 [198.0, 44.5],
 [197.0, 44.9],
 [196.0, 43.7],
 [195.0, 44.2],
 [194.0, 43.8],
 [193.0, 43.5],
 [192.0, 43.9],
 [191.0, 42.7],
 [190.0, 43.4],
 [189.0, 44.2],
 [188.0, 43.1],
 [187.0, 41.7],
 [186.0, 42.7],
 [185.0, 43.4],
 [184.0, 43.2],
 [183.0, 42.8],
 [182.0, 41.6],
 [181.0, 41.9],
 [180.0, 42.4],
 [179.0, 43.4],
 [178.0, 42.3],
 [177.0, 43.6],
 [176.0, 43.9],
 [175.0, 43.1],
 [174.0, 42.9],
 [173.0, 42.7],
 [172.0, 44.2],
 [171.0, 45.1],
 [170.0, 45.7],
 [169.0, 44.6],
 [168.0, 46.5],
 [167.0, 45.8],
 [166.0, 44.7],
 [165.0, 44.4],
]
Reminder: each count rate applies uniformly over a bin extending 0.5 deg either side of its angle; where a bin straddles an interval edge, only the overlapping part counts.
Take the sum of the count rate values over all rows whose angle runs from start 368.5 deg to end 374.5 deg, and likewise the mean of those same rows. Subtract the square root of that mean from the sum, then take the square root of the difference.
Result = 16.9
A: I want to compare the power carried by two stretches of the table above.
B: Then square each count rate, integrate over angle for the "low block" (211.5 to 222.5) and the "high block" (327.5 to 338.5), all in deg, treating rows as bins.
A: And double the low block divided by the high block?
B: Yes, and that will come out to 1.7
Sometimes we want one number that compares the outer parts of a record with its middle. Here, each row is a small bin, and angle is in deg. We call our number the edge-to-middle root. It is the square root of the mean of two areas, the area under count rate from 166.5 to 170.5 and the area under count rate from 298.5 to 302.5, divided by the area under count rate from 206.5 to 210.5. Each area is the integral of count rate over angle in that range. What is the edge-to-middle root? 0.96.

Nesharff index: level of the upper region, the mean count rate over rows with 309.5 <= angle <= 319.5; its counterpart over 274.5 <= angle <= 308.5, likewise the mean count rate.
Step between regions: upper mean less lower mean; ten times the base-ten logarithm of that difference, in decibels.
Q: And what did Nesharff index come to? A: 11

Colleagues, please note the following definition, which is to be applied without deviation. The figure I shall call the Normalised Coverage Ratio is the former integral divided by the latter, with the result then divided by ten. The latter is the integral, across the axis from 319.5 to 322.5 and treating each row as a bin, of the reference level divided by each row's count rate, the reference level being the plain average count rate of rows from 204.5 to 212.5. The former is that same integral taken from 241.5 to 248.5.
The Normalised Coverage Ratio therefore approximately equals 0.21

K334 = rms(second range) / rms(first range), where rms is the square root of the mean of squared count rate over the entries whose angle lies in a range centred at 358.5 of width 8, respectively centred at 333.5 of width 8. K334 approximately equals 1.04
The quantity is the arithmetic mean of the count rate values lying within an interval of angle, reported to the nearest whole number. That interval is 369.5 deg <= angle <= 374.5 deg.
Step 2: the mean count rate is 49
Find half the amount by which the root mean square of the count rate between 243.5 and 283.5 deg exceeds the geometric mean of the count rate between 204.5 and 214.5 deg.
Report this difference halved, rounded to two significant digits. 1.2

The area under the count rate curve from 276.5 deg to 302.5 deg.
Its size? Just 810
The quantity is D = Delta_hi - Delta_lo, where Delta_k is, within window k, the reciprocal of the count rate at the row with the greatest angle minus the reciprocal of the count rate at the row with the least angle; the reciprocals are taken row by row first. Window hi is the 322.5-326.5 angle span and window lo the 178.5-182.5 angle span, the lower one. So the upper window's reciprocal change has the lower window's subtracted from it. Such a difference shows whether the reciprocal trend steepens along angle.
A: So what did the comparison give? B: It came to -0.0025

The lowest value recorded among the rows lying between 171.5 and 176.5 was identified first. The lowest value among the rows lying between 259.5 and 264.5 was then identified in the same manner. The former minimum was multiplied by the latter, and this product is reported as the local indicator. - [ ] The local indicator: 2161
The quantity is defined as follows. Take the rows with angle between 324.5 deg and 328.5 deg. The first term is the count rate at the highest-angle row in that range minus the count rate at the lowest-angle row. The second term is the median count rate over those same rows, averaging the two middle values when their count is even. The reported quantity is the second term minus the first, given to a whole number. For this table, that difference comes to 47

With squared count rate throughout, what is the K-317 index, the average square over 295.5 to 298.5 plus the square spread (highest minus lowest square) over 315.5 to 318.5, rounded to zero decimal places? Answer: 1240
